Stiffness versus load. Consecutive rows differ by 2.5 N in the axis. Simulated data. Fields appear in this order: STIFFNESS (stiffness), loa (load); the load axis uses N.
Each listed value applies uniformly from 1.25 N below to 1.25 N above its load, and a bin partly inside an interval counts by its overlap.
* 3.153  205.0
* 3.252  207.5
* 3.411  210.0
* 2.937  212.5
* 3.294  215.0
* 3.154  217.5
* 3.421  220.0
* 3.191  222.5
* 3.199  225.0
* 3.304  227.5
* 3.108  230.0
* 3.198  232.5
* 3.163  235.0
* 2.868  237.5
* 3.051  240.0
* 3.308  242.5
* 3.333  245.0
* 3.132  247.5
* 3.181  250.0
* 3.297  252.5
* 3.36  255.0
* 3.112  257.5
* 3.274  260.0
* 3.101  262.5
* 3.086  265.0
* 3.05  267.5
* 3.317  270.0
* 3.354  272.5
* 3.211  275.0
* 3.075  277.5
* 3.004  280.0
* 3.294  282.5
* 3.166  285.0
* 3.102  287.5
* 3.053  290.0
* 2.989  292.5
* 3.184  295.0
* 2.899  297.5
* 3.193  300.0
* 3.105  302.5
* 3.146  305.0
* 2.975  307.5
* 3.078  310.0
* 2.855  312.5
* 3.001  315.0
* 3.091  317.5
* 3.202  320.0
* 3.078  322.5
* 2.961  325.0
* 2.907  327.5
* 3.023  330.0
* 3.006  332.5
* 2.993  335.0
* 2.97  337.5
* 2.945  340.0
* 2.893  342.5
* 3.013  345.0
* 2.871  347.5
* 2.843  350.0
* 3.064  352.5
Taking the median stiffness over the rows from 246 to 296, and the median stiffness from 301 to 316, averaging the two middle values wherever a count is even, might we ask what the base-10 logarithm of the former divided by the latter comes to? 0.0154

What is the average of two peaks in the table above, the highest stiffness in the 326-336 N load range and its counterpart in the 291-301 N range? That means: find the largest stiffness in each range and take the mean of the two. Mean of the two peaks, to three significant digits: 3.11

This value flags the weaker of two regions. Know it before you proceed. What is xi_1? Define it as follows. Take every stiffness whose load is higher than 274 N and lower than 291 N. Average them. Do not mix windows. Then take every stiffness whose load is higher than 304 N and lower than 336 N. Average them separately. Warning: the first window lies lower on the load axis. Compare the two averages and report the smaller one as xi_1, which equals 3.02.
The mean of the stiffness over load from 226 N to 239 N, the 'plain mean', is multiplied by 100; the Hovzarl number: 312.8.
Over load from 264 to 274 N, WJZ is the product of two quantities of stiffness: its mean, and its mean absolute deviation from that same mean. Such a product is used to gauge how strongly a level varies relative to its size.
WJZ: 0.43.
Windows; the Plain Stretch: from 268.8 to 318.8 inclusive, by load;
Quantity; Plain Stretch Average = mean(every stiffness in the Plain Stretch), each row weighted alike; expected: 3.10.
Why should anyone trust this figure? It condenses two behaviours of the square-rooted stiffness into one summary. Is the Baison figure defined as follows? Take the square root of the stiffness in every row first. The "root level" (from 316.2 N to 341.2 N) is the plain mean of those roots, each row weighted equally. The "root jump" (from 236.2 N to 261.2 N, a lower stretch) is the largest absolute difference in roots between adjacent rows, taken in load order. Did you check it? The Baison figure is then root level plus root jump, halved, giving 0.905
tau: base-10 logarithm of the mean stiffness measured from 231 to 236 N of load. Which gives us 0.502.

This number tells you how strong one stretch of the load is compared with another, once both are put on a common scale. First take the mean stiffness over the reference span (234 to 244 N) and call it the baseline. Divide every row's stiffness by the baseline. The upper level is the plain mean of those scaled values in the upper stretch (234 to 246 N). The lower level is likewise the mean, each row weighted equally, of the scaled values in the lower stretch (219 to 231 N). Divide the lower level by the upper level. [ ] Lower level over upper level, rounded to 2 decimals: 1.03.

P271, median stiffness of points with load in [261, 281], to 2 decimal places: 3.09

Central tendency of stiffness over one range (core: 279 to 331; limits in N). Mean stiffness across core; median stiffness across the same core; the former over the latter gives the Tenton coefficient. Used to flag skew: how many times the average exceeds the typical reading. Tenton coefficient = 0.995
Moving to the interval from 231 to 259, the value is 1.000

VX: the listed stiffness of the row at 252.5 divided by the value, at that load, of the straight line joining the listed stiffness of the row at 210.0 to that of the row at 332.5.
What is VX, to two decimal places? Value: 1.01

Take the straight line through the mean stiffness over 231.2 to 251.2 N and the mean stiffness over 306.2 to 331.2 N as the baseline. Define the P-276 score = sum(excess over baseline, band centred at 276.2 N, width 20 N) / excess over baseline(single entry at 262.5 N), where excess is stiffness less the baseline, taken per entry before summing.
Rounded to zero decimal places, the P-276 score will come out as -47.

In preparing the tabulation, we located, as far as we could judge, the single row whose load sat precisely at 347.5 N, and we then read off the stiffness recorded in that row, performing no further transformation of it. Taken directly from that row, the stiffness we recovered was 2.871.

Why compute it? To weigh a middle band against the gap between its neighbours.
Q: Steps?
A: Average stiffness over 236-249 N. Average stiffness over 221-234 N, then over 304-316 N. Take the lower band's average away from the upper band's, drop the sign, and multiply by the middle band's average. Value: 0.6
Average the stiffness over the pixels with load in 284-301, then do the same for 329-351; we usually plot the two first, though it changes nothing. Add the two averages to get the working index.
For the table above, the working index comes 6.03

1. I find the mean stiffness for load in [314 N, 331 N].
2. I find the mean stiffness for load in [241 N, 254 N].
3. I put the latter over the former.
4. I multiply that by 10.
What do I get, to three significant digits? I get 10.7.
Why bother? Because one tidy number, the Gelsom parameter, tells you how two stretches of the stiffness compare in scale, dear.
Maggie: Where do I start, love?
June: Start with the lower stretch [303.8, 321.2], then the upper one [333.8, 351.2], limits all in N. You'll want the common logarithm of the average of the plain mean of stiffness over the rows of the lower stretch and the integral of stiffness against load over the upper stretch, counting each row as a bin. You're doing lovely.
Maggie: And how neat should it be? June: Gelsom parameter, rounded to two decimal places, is 1.43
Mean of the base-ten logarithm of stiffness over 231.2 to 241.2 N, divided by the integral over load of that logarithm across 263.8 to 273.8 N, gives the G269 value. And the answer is 0.096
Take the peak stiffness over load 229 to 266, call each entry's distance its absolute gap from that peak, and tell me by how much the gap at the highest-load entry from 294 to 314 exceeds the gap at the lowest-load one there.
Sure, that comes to 0.3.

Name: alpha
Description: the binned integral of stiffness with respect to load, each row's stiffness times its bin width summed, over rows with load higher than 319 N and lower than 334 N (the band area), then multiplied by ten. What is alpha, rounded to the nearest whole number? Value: 454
